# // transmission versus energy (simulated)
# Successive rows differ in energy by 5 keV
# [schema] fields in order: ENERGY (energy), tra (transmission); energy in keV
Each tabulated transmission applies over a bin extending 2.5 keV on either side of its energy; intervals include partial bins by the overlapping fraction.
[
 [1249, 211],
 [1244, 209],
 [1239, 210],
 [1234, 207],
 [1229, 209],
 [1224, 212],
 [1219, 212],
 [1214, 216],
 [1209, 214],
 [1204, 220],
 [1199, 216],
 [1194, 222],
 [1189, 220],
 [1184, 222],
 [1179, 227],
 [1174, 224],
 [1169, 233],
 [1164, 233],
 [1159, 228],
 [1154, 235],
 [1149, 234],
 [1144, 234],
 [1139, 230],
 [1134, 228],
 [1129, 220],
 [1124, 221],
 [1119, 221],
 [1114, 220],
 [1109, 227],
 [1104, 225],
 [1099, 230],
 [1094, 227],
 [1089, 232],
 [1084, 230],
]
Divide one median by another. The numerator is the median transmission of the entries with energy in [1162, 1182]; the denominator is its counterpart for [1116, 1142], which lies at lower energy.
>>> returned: 1.04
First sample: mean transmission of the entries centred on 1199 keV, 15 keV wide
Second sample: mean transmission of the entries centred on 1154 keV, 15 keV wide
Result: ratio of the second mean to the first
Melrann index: 1.06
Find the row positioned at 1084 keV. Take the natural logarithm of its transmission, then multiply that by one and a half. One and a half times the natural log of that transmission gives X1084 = 8.16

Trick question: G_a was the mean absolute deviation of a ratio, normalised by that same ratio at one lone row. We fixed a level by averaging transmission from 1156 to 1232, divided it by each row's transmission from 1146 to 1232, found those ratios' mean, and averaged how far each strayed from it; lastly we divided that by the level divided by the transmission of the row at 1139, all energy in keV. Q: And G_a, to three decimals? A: 0.032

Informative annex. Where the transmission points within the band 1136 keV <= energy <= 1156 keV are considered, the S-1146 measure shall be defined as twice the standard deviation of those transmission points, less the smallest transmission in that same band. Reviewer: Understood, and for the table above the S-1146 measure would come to -226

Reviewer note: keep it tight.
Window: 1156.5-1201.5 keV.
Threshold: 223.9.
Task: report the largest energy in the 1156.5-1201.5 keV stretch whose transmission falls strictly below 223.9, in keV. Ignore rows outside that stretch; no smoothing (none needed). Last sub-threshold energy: 1199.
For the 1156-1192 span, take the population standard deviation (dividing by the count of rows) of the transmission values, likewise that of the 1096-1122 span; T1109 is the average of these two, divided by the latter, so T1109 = 1.1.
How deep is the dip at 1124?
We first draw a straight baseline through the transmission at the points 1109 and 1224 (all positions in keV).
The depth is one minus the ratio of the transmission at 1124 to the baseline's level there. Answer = 0.018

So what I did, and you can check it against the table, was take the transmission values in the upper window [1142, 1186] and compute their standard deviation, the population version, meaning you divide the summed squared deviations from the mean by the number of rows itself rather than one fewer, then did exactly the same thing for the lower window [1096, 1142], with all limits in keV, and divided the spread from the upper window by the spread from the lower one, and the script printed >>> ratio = 1.14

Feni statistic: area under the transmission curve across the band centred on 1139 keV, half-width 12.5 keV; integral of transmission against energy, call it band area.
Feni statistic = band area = 5730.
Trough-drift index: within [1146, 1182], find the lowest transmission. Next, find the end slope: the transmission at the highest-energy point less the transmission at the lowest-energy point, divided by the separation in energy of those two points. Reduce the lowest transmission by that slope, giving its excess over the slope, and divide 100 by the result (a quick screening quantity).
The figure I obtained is 0.446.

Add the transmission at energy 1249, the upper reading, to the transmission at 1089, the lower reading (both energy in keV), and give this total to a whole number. 443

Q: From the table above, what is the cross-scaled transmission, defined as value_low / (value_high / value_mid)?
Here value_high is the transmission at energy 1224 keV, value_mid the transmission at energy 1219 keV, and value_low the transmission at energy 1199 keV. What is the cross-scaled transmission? 216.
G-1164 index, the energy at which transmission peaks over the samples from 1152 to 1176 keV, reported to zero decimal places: 1154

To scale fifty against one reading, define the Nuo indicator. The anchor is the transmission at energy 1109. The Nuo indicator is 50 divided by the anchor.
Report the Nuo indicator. 0.220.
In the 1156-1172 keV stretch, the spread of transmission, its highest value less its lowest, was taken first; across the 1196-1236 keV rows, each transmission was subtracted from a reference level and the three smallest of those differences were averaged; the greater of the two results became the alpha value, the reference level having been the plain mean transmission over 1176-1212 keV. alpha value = 5.0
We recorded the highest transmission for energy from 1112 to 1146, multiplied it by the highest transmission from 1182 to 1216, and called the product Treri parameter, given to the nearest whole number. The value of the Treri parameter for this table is 51948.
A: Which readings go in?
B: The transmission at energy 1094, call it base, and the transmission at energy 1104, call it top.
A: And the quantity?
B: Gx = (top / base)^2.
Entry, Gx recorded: 0.98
